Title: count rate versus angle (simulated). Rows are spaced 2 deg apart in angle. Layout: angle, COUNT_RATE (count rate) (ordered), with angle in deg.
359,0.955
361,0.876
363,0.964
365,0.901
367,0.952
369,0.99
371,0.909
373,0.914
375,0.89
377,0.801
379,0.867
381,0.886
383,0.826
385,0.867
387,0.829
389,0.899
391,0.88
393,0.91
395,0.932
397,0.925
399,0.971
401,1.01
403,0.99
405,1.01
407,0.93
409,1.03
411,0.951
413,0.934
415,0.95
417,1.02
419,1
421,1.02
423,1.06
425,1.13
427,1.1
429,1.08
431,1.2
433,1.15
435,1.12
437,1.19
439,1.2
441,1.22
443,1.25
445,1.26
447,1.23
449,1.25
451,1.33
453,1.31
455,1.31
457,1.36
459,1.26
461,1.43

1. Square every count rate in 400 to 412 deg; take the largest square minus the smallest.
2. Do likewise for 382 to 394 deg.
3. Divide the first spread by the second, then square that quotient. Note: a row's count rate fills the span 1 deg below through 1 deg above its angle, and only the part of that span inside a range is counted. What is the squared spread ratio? 1.8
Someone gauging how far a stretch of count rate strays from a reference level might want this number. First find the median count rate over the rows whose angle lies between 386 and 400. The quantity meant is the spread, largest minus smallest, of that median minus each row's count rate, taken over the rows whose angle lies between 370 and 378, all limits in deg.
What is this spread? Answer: 0.11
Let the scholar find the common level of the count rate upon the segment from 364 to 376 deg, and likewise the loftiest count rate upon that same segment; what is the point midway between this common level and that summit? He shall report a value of 0.96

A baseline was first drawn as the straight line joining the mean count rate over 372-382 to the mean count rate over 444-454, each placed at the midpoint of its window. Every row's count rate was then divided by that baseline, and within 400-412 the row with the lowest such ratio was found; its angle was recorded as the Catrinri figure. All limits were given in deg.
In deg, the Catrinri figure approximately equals 407 deg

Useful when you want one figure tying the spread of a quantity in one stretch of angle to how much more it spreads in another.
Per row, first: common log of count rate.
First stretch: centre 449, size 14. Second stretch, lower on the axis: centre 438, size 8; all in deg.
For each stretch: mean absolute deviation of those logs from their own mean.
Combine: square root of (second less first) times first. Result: 0.002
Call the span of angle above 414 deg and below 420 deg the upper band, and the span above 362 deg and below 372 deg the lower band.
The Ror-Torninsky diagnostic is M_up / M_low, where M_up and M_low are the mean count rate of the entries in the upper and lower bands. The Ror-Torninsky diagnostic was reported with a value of 1.05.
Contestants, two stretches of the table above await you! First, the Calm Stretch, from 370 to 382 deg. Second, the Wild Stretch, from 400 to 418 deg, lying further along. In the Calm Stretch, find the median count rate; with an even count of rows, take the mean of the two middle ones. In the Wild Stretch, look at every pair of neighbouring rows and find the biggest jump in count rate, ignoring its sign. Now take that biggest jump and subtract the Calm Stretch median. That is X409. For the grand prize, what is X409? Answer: -0.788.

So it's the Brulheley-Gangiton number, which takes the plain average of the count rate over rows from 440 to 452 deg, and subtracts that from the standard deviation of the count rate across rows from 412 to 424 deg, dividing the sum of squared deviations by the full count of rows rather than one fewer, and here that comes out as -1.21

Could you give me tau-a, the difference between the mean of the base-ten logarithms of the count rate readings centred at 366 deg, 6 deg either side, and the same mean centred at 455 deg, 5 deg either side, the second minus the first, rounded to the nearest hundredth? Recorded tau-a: 0.15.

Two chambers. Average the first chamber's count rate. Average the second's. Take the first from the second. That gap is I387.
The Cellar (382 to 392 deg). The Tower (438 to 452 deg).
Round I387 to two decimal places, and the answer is 0.39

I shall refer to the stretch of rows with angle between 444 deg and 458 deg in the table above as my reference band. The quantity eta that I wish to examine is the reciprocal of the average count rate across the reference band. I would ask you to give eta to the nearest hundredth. 0.77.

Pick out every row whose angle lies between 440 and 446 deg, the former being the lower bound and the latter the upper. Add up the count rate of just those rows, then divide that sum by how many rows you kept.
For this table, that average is 1.2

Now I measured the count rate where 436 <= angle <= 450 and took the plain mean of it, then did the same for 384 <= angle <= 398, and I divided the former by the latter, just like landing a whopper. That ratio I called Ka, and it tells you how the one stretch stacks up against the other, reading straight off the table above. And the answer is 1.38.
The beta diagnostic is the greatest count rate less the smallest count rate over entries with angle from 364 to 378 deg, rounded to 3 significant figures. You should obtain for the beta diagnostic 0.189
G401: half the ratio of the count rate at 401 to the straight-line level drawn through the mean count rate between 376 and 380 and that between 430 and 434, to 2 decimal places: 0.52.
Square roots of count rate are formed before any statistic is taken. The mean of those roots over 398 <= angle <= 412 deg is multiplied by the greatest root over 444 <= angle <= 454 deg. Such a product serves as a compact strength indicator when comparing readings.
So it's 1.14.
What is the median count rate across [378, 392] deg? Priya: 0.9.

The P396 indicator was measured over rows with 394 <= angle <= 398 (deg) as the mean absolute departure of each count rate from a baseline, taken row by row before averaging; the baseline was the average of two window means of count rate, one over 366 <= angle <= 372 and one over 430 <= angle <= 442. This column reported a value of 0.14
